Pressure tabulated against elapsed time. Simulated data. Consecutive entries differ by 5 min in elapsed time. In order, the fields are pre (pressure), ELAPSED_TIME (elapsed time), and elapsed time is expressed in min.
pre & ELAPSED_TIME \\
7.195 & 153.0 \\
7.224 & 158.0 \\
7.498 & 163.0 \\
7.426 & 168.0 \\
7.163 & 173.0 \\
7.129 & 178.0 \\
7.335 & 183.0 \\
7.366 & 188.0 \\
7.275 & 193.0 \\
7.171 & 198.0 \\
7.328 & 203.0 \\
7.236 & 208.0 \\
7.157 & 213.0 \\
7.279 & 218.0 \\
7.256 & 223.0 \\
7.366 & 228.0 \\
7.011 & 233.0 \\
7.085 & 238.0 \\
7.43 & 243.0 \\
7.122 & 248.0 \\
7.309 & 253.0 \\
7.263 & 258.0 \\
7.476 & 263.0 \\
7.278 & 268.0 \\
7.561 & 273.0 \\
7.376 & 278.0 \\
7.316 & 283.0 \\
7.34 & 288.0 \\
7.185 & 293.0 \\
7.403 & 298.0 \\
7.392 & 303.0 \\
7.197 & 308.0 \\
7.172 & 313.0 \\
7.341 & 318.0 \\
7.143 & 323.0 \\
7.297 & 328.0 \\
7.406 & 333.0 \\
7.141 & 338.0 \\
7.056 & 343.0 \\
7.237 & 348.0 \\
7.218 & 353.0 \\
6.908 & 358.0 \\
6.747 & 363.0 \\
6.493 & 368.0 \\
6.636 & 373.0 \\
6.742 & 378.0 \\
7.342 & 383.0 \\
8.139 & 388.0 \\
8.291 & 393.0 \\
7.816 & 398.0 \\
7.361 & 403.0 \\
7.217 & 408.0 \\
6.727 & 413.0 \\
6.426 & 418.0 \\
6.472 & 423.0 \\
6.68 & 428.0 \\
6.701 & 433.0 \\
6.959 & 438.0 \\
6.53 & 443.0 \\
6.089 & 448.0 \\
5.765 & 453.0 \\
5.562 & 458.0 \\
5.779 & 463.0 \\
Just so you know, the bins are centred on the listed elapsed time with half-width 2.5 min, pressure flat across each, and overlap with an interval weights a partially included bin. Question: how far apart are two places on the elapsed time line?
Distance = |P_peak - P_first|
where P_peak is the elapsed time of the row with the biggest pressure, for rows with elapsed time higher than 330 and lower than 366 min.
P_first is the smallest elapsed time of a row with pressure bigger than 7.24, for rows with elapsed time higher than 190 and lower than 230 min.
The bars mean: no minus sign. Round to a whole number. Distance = 140 min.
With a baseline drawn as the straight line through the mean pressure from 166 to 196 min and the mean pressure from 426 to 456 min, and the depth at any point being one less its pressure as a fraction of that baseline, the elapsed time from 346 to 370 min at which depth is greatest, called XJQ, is 368.0 min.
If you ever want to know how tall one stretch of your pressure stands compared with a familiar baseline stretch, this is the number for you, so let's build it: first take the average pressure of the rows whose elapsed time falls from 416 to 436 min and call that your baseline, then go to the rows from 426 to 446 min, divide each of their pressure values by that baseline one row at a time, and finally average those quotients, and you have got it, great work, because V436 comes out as 1.02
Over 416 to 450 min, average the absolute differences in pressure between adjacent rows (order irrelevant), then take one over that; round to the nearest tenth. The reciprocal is 4.3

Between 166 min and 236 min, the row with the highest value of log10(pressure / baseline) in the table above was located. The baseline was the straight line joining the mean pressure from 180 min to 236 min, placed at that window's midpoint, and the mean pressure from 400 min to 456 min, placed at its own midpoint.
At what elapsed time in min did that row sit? 228.0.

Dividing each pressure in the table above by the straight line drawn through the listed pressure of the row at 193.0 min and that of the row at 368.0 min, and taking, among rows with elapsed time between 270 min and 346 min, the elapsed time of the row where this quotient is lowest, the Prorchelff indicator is 293.0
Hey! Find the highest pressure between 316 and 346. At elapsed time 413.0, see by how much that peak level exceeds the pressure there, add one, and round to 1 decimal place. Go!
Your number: 1.7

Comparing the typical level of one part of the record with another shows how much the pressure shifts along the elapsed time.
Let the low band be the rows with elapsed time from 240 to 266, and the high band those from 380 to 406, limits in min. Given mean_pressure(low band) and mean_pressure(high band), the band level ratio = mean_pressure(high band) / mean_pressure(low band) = 1.06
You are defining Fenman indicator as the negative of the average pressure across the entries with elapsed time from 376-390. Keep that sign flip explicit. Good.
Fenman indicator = -7.41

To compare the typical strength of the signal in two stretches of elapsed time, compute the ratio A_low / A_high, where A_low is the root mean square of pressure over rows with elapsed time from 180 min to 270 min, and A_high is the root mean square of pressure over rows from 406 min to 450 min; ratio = 1.09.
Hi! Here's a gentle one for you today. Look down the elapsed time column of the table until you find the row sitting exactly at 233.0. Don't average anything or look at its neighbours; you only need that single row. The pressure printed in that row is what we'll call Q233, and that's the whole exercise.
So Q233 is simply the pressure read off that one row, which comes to 7.011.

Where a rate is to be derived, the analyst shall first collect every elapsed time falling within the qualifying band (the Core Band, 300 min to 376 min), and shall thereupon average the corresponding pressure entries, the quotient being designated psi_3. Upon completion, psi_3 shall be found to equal 7.09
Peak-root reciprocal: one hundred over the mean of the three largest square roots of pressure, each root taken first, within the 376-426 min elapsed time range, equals 35.2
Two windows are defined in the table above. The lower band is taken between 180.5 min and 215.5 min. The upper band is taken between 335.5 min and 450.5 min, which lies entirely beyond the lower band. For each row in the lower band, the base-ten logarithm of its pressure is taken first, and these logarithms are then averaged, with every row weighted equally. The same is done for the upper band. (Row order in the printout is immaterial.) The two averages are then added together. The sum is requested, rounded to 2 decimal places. 1.71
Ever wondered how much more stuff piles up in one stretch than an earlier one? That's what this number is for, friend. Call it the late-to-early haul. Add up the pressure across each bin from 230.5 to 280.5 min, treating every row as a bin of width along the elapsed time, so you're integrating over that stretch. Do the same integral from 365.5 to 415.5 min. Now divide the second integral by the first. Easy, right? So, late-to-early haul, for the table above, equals 0.998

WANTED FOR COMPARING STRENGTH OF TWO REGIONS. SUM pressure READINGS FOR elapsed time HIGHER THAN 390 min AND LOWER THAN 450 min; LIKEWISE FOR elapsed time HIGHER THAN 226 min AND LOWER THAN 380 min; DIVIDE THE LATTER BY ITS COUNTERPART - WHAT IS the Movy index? 2.7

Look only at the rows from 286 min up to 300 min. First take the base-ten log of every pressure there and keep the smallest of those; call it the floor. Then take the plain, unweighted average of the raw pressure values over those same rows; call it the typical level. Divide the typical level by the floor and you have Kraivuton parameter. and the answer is 8.53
